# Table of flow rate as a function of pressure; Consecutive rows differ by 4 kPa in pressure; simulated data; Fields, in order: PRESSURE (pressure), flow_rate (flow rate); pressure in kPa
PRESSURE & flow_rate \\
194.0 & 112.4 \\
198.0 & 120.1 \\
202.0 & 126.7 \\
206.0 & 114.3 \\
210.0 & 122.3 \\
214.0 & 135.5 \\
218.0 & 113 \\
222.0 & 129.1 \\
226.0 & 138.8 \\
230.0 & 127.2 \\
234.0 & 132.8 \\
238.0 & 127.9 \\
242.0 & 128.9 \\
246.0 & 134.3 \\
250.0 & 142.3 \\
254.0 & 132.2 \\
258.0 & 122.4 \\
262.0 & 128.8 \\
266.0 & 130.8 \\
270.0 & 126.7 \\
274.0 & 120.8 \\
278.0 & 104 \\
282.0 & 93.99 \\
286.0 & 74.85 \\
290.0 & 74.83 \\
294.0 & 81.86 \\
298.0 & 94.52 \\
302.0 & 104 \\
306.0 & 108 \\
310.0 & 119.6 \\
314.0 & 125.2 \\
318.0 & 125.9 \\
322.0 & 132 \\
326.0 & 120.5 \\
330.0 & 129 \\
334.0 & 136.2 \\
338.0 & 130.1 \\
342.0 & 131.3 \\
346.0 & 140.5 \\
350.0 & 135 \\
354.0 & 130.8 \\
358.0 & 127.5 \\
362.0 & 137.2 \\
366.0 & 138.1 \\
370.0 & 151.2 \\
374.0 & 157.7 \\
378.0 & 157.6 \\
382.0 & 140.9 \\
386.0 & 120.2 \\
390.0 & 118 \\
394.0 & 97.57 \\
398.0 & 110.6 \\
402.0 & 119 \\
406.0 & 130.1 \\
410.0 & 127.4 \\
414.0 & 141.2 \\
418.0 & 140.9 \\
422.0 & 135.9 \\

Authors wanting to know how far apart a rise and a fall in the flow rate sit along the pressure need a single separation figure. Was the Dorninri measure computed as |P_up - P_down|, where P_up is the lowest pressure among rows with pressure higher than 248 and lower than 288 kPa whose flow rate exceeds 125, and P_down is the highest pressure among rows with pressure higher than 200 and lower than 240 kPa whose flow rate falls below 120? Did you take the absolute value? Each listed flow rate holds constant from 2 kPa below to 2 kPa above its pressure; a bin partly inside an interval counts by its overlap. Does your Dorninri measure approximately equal 32 kPa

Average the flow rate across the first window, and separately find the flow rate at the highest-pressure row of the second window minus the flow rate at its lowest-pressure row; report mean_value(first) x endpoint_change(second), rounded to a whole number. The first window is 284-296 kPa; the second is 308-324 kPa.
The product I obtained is 957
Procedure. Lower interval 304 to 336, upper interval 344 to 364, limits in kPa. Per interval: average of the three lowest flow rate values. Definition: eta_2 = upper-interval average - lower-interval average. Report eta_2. 15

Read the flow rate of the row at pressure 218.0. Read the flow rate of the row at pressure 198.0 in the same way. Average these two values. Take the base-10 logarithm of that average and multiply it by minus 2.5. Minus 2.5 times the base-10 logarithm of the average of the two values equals -5.17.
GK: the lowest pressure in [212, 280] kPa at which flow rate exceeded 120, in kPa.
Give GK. 214.0 kPa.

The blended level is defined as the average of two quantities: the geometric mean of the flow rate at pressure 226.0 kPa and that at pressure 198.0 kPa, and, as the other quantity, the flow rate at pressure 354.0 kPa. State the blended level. 130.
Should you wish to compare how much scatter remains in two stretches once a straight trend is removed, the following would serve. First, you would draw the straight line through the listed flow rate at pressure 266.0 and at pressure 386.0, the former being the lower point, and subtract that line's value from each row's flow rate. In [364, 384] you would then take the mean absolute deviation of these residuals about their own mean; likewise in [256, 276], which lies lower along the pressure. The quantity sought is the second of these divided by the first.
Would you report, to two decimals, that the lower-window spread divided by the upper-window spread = 0.45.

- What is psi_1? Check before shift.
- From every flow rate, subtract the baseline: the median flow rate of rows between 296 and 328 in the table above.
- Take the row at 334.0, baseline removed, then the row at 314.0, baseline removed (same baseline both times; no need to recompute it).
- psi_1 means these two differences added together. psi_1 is 21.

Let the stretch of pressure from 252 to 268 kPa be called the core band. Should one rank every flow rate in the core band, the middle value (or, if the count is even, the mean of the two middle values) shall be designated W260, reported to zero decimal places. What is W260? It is 130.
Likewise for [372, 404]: 120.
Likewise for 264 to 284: 121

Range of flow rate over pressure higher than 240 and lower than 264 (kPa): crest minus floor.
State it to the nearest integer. 20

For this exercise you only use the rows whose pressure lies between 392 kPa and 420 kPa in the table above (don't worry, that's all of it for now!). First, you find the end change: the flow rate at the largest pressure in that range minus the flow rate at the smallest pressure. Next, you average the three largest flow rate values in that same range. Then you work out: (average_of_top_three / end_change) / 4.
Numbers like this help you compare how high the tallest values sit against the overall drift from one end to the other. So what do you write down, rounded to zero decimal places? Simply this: 1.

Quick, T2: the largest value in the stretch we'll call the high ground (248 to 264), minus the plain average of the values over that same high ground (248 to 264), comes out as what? 10.9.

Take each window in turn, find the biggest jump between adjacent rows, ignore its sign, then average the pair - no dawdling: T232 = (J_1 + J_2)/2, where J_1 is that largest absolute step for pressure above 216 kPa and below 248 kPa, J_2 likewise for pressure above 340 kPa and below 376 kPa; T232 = 15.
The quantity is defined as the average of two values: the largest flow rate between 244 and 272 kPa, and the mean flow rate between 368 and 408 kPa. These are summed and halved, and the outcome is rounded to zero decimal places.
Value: 136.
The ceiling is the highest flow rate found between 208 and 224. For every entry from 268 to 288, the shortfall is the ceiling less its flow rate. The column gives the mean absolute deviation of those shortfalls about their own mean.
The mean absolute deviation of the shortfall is 16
